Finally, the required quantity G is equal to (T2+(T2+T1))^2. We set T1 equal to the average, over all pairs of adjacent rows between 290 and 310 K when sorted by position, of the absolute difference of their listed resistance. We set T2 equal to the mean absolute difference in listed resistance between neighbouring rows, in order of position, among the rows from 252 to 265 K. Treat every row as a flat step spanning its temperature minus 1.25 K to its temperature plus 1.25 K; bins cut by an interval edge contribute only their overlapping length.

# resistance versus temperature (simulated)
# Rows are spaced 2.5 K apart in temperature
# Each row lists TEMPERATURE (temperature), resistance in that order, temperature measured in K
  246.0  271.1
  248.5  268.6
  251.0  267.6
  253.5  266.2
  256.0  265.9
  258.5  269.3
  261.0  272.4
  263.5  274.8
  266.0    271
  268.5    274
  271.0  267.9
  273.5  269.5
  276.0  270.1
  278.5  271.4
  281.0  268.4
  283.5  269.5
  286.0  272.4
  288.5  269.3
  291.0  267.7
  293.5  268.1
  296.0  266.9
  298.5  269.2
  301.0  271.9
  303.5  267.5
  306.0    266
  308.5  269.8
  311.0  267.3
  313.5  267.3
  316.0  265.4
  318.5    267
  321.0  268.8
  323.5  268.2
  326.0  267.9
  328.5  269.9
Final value 48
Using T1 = 2.3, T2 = 2.3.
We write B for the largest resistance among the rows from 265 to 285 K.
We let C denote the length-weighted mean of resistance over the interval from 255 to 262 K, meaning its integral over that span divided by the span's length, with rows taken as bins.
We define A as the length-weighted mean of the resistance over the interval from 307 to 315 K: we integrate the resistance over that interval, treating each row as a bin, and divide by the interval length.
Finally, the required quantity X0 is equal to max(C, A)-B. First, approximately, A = 268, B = 274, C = 269.2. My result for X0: -4.8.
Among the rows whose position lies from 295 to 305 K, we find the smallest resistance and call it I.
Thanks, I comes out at 266.9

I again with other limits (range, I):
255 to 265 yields 265.9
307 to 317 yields 265.4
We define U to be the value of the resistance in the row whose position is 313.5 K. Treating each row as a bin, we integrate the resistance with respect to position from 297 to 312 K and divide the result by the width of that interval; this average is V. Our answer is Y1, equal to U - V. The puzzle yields -1.3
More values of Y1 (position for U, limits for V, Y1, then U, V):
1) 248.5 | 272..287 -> -1.5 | 268.6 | 270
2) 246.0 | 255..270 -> -0.2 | 271.1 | 271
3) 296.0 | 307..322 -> -0.7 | 266.9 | 268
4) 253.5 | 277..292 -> -3.6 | 266.2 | 270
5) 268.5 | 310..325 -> 6.7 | 274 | 267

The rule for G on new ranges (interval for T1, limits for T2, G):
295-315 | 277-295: 42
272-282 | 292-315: 39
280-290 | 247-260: 29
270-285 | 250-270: 42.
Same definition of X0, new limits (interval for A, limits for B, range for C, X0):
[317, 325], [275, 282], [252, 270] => -1.0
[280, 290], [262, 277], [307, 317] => -4.9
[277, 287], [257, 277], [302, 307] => -4.4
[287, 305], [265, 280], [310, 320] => -5.3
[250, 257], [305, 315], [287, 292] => -1.1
